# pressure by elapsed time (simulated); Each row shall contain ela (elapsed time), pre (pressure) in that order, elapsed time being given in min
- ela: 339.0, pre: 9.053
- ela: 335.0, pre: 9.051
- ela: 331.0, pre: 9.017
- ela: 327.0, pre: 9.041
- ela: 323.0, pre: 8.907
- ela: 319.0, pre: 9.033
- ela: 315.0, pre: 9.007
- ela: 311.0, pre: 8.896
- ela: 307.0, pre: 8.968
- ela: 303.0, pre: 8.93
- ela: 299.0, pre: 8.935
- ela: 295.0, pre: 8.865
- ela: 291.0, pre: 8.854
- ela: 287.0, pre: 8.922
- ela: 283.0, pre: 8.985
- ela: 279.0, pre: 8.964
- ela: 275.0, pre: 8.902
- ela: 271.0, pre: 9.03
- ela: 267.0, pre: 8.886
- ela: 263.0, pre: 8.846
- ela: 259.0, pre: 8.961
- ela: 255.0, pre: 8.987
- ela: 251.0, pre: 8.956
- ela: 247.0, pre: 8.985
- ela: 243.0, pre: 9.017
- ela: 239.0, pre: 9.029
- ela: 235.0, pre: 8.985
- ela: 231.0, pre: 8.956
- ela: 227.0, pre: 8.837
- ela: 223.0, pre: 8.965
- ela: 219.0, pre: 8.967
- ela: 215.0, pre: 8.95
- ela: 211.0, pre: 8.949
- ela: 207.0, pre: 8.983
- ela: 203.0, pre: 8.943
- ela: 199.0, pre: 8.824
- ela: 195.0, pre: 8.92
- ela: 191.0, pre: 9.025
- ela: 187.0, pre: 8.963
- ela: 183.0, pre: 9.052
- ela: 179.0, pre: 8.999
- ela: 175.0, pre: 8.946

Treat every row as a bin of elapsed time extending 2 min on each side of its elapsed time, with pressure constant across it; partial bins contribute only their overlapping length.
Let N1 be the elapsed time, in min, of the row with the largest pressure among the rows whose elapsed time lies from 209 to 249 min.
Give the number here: 239.0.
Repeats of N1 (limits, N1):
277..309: 283.0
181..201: 183.0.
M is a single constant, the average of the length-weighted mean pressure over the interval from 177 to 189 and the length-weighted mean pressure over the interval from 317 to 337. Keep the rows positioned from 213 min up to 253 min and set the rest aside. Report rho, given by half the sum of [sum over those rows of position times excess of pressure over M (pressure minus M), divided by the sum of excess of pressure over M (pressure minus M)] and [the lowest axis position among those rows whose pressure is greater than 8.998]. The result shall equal 233.5 min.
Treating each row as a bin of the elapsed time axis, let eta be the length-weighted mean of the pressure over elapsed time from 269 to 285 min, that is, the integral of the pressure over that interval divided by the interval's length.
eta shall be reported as 8.970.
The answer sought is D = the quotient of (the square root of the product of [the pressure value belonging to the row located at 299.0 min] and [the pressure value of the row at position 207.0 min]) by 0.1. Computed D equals 89.6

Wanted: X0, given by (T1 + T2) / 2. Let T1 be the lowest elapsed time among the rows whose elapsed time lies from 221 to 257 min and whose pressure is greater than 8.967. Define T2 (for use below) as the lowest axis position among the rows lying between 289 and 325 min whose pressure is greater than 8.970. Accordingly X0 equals 275 min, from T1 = 235.0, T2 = 315.0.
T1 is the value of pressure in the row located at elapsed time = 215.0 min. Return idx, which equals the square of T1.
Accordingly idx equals 80.1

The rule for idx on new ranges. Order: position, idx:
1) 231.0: 80.2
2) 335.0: 81.9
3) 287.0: 79.6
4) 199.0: 77.9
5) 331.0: 81.3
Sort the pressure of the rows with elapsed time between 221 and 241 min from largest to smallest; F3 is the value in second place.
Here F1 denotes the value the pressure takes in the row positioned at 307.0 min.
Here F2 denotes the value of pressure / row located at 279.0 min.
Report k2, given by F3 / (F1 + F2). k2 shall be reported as 0.501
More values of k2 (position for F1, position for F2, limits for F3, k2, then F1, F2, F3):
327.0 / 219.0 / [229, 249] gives 0.501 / 9.041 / 8.967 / 9.017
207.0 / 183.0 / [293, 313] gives 0.495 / 8.983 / 9.052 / 8.935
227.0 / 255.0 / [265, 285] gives 0.504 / 8.837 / 8.987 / 8.985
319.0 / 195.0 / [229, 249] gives 0.502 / 9.033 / 8.92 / 9.017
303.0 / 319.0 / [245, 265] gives 0.500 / 8.93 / 9.033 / 8.985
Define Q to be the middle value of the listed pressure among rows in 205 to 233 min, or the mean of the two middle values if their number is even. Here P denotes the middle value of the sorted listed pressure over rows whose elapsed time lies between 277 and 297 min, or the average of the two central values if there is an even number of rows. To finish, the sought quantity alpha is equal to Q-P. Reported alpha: 0.03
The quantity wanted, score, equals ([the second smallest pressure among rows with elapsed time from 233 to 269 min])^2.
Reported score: 79.0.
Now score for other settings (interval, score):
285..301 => 78.6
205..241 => 80.1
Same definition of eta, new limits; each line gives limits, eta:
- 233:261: 8.989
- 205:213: 8.966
